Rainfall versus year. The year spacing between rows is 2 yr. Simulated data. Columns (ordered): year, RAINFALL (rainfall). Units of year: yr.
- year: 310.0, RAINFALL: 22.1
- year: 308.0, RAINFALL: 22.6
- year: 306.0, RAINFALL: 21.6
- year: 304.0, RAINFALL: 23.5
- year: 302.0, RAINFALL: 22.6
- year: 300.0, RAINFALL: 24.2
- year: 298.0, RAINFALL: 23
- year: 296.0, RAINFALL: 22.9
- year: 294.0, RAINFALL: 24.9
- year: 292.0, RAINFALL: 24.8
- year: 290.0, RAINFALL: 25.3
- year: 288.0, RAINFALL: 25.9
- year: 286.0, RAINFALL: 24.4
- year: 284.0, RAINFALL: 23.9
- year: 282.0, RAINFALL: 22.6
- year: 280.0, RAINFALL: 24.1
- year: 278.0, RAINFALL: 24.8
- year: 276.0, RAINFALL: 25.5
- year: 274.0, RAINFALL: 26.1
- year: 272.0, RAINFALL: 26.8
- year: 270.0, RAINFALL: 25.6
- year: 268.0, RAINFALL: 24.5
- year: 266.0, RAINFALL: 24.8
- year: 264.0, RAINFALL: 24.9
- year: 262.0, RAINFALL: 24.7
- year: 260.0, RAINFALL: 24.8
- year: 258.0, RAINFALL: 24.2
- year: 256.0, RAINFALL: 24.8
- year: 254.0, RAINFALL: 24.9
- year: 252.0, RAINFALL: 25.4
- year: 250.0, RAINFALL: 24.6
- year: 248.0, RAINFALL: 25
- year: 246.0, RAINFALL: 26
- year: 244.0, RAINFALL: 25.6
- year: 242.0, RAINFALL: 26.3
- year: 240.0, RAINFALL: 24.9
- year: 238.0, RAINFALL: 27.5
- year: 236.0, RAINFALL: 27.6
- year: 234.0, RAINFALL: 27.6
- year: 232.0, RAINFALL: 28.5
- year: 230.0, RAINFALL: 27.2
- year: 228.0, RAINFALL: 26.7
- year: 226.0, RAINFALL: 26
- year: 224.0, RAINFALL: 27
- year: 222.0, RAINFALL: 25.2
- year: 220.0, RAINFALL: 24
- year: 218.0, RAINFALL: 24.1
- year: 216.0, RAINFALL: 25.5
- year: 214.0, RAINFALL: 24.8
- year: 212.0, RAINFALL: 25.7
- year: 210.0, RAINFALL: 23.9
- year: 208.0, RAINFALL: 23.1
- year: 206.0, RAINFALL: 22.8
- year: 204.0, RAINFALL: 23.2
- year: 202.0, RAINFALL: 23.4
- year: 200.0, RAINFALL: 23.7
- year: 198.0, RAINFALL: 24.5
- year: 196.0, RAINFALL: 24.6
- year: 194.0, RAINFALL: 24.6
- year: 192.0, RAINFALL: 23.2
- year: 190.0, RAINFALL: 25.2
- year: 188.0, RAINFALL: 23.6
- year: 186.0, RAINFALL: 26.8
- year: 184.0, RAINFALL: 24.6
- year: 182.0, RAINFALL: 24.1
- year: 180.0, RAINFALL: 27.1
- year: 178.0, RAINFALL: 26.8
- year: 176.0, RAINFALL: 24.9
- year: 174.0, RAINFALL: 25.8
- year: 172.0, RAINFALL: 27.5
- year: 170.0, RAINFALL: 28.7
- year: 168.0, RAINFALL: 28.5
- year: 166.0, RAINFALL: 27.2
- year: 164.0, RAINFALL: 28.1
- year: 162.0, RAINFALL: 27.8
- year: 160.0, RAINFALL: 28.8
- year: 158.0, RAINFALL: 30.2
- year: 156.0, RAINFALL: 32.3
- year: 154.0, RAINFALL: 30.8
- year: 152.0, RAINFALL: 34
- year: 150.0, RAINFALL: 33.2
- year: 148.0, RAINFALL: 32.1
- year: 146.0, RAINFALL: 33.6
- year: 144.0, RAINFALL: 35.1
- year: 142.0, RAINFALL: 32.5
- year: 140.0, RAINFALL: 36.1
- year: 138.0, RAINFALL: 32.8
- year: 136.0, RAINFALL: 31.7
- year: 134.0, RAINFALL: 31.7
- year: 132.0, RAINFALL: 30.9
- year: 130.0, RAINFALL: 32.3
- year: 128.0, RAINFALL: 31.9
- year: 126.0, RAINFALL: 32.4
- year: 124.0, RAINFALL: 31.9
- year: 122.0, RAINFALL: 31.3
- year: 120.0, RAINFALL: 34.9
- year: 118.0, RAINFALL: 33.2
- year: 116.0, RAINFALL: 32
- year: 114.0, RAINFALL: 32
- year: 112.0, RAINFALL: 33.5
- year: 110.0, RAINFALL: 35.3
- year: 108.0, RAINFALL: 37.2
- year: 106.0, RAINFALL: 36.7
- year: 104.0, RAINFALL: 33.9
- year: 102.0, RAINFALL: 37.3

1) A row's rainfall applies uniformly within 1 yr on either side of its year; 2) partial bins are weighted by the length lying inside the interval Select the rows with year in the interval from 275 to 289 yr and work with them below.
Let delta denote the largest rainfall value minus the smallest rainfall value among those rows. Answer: 3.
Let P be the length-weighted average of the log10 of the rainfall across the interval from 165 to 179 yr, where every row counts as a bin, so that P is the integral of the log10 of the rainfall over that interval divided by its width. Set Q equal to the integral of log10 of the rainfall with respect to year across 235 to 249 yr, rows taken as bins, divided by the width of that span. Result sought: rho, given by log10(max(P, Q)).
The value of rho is 0.156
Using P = 1.43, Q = 1.42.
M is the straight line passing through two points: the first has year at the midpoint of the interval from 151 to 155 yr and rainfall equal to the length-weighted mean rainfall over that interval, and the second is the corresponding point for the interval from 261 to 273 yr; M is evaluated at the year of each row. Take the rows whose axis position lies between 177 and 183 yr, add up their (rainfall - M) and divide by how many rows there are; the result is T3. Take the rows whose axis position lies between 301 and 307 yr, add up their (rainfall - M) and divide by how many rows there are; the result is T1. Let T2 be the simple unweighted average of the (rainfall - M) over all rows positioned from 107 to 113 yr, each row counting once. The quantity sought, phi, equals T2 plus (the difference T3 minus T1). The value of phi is -4.2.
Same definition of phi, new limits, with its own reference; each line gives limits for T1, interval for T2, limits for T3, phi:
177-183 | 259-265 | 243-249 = 3.0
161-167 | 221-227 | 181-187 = -3.1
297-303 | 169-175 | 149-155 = -3.8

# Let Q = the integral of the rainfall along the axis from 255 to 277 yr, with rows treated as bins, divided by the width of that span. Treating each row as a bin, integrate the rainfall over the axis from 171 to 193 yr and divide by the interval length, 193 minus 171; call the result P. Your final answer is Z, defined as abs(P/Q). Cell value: 1.0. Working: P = 25.4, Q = 25.2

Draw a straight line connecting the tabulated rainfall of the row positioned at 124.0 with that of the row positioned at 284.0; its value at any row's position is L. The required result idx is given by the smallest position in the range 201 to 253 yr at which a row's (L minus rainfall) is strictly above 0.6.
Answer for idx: 202.0 yr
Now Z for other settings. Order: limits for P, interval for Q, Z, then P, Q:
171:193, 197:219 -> 1.1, 25.4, 24.1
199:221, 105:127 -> 0.7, 24.0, 33.7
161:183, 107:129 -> 0.8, 27.0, 33.2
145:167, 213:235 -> 1.2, 30.7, 26.1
